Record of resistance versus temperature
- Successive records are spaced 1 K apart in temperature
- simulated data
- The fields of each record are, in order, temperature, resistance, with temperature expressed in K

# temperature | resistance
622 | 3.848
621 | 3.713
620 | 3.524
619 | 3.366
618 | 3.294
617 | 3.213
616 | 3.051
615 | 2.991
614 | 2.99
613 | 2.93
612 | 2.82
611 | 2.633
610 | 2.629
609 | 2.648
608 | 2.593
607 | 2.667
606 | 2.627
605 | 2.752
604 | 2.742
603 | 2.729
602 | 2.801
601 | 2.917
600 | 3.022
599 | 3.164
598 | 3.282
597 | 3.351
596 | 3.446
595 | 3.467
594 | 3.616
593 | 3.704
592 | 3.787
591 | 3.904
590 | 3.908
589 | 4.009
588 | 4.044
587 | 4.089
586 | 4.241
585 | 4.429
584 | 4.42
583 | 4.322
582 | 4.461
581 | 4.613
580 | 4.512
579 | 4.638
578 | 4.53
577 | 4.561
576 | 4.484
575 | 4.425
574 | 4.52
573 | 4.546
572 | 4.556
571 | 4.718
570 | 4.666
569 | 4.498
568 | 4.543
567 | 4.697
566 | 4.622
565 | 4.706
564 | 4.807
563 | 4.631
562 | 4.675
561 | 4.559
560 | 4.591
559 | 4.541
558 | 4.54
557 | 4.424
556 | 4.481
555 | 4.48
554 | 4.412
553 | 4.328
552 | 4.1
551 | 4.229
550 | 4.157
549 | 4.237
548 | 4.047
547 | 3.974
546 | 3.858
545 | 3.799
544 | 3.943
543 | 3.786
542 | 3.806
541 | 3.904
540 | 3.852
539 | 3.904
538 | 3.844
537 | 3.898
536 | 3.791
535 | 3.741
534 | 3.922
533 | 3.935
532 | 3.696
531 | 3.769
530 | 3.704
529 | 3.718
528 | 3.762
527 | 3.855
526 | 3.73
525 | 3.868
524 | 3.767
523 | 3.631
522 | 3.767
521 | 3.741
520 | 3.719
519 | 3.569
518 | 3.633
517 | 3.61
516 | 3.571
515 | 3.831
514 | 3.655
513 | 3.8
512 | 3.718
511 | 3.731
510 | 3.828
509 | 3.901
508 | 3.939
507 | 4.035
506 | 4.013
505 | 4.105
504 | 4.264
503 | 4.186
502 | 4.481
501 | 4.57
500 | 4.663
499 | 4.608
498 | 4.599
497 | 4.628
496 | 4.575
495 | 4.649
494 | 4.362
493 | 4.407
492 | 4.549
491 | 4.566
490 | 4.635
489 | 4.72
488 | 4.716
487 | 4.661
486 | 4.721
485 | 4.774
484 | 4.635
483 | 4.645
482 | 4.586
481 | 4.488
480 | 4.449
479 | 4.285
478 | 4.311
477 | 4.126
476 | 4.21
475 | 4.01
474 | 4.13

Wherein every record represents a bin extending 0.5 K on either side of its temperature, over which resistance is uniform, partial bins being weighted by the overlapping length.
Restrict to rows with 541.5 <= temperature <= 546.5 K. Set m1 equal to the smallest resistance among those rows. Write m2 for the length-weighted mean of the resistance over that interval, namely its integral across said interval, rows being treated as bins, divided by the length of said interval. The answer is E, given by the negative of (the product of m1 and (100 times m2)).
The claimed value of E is -1453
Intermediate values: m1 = 3.786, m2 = 3.84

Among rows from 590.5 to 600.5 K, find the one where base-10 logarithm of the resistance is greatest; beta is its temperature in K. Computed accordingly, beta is 591 K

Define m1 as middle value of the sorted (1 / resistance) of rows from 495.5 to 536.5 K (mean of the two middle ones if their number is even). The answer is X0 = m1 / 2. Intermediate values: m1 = 0.263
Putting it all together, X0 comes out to 0.132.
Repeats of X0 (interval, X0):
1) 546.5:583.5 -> 0.110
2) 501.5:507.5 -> 0.121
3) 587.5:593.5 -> 0.128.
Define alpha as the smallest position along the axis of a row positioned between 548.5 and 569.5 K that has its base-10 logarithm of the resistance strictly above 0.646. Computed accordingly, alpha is 555 K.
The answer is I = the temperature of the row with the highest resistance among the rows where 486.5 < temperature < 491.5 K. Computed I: 489 K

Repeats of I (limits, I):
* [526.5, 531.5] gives 527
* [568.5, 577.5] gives 571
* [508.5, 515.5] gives 509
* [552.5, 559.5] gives 559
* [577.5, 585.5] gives 579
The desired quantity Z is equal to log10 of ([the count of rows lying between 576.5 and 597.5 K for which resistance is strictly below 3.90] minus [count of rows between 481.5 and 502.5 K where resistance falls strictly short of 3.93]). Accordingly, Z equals 0.8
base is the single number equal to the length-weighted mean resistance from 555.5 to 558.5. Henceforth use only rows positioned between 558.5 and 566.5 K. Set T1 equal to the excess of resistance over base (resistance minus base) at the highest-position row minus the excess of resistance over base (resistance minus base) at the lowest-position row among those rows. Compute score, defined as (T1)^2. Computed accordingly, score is 0.007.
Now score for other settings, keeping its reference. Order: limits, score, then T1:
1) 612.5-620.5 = 0.353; 0.59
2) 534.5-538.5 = 0.011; 0.10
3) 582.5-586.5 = 0.007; -0.08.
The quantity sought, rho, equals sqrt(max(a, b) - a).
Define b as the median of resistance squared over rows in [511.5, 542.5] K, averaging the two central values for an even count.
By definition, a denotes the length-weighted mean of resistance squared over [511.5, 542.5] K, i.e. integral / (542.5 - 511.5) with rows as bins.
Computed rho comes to 0.08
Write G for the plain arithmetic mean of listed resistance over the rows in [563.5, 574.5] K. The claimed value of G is 4.6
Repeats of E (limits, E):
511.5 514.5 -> -1361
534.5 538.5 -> -1429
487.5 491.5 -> -2127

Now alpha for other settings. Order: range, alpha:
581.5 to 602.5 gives 582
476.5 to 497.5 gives 480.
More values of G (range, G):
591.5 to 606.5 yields 3.2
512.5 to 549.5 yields 3.8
